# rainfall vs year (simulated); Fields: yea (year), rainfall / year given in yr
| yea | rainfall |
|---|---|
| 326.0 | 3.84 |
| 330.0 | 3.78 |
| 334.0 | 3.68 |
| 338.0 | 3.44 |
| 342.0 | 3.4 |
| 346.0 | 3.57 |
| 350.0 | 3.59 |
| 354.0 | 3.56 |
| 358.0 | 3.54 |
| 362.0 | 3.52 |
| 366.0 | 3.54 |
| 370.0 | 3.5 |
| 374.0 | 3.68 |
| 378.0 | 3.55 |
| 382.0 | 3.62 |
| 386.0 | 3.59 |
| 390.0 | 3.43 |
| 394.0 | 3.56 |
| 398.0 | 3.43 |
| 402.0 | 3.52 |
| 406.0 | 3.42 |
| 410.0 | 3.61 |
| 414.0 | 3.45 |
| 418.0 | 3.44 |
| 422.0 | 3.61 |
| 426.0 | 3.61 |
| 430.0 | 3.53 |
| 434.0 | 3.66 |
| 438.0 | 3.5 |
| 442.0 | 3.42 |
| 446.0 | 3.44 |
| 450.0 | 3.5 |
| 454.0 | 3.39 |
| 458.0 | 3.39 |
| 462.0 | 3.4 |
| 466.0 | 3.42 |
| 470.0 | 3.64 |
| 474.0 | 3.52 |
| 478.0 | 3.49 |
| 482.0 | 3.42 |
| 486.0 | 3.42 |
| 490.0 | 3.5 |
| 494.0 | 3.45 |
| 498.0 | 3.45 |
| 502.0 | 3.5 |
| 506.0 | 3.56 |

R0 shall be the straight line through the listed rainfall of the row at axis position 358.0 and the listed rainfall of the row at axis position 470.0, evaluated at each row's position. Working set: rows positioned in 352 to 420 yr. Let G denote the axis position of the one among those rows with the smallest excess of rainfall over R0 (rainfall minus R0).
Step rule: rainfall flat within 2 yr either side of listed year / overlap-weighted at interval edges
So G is 406.0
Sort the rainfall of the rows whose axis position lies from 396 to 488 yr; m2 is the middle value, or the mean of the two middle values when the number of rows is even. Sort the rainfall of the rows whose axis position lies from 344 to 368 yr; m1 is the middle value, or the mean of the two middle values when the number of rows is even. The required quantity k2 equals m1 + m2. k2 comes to 7.00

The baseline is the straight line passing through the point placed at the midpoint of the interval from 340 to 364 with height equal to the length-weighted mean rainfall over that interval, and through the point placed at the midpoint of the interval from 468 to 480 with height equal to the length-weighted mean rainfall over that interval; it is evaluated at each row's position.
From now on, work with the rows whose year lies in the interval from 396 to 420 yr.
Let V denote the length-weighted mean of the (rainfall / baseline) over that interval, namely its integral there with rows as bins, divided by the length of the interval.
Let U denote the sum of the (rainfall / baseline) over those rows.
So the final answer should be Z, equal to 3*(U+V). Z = 20.64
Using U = 5.90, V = 0.98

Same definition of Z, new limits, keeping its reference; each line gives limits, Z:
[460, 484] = 20.60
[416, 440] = 21.09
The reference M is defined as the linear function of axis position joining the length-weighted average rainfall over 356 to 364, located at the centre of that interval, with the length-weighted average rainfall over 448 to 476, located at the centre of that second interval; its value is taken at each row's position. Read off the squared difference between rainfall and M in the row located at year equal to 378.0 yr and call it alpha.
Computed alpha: 0.0010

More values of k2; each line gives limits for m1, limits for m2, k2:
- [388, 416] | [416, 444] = 6.98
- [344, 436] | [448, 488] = 6.97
